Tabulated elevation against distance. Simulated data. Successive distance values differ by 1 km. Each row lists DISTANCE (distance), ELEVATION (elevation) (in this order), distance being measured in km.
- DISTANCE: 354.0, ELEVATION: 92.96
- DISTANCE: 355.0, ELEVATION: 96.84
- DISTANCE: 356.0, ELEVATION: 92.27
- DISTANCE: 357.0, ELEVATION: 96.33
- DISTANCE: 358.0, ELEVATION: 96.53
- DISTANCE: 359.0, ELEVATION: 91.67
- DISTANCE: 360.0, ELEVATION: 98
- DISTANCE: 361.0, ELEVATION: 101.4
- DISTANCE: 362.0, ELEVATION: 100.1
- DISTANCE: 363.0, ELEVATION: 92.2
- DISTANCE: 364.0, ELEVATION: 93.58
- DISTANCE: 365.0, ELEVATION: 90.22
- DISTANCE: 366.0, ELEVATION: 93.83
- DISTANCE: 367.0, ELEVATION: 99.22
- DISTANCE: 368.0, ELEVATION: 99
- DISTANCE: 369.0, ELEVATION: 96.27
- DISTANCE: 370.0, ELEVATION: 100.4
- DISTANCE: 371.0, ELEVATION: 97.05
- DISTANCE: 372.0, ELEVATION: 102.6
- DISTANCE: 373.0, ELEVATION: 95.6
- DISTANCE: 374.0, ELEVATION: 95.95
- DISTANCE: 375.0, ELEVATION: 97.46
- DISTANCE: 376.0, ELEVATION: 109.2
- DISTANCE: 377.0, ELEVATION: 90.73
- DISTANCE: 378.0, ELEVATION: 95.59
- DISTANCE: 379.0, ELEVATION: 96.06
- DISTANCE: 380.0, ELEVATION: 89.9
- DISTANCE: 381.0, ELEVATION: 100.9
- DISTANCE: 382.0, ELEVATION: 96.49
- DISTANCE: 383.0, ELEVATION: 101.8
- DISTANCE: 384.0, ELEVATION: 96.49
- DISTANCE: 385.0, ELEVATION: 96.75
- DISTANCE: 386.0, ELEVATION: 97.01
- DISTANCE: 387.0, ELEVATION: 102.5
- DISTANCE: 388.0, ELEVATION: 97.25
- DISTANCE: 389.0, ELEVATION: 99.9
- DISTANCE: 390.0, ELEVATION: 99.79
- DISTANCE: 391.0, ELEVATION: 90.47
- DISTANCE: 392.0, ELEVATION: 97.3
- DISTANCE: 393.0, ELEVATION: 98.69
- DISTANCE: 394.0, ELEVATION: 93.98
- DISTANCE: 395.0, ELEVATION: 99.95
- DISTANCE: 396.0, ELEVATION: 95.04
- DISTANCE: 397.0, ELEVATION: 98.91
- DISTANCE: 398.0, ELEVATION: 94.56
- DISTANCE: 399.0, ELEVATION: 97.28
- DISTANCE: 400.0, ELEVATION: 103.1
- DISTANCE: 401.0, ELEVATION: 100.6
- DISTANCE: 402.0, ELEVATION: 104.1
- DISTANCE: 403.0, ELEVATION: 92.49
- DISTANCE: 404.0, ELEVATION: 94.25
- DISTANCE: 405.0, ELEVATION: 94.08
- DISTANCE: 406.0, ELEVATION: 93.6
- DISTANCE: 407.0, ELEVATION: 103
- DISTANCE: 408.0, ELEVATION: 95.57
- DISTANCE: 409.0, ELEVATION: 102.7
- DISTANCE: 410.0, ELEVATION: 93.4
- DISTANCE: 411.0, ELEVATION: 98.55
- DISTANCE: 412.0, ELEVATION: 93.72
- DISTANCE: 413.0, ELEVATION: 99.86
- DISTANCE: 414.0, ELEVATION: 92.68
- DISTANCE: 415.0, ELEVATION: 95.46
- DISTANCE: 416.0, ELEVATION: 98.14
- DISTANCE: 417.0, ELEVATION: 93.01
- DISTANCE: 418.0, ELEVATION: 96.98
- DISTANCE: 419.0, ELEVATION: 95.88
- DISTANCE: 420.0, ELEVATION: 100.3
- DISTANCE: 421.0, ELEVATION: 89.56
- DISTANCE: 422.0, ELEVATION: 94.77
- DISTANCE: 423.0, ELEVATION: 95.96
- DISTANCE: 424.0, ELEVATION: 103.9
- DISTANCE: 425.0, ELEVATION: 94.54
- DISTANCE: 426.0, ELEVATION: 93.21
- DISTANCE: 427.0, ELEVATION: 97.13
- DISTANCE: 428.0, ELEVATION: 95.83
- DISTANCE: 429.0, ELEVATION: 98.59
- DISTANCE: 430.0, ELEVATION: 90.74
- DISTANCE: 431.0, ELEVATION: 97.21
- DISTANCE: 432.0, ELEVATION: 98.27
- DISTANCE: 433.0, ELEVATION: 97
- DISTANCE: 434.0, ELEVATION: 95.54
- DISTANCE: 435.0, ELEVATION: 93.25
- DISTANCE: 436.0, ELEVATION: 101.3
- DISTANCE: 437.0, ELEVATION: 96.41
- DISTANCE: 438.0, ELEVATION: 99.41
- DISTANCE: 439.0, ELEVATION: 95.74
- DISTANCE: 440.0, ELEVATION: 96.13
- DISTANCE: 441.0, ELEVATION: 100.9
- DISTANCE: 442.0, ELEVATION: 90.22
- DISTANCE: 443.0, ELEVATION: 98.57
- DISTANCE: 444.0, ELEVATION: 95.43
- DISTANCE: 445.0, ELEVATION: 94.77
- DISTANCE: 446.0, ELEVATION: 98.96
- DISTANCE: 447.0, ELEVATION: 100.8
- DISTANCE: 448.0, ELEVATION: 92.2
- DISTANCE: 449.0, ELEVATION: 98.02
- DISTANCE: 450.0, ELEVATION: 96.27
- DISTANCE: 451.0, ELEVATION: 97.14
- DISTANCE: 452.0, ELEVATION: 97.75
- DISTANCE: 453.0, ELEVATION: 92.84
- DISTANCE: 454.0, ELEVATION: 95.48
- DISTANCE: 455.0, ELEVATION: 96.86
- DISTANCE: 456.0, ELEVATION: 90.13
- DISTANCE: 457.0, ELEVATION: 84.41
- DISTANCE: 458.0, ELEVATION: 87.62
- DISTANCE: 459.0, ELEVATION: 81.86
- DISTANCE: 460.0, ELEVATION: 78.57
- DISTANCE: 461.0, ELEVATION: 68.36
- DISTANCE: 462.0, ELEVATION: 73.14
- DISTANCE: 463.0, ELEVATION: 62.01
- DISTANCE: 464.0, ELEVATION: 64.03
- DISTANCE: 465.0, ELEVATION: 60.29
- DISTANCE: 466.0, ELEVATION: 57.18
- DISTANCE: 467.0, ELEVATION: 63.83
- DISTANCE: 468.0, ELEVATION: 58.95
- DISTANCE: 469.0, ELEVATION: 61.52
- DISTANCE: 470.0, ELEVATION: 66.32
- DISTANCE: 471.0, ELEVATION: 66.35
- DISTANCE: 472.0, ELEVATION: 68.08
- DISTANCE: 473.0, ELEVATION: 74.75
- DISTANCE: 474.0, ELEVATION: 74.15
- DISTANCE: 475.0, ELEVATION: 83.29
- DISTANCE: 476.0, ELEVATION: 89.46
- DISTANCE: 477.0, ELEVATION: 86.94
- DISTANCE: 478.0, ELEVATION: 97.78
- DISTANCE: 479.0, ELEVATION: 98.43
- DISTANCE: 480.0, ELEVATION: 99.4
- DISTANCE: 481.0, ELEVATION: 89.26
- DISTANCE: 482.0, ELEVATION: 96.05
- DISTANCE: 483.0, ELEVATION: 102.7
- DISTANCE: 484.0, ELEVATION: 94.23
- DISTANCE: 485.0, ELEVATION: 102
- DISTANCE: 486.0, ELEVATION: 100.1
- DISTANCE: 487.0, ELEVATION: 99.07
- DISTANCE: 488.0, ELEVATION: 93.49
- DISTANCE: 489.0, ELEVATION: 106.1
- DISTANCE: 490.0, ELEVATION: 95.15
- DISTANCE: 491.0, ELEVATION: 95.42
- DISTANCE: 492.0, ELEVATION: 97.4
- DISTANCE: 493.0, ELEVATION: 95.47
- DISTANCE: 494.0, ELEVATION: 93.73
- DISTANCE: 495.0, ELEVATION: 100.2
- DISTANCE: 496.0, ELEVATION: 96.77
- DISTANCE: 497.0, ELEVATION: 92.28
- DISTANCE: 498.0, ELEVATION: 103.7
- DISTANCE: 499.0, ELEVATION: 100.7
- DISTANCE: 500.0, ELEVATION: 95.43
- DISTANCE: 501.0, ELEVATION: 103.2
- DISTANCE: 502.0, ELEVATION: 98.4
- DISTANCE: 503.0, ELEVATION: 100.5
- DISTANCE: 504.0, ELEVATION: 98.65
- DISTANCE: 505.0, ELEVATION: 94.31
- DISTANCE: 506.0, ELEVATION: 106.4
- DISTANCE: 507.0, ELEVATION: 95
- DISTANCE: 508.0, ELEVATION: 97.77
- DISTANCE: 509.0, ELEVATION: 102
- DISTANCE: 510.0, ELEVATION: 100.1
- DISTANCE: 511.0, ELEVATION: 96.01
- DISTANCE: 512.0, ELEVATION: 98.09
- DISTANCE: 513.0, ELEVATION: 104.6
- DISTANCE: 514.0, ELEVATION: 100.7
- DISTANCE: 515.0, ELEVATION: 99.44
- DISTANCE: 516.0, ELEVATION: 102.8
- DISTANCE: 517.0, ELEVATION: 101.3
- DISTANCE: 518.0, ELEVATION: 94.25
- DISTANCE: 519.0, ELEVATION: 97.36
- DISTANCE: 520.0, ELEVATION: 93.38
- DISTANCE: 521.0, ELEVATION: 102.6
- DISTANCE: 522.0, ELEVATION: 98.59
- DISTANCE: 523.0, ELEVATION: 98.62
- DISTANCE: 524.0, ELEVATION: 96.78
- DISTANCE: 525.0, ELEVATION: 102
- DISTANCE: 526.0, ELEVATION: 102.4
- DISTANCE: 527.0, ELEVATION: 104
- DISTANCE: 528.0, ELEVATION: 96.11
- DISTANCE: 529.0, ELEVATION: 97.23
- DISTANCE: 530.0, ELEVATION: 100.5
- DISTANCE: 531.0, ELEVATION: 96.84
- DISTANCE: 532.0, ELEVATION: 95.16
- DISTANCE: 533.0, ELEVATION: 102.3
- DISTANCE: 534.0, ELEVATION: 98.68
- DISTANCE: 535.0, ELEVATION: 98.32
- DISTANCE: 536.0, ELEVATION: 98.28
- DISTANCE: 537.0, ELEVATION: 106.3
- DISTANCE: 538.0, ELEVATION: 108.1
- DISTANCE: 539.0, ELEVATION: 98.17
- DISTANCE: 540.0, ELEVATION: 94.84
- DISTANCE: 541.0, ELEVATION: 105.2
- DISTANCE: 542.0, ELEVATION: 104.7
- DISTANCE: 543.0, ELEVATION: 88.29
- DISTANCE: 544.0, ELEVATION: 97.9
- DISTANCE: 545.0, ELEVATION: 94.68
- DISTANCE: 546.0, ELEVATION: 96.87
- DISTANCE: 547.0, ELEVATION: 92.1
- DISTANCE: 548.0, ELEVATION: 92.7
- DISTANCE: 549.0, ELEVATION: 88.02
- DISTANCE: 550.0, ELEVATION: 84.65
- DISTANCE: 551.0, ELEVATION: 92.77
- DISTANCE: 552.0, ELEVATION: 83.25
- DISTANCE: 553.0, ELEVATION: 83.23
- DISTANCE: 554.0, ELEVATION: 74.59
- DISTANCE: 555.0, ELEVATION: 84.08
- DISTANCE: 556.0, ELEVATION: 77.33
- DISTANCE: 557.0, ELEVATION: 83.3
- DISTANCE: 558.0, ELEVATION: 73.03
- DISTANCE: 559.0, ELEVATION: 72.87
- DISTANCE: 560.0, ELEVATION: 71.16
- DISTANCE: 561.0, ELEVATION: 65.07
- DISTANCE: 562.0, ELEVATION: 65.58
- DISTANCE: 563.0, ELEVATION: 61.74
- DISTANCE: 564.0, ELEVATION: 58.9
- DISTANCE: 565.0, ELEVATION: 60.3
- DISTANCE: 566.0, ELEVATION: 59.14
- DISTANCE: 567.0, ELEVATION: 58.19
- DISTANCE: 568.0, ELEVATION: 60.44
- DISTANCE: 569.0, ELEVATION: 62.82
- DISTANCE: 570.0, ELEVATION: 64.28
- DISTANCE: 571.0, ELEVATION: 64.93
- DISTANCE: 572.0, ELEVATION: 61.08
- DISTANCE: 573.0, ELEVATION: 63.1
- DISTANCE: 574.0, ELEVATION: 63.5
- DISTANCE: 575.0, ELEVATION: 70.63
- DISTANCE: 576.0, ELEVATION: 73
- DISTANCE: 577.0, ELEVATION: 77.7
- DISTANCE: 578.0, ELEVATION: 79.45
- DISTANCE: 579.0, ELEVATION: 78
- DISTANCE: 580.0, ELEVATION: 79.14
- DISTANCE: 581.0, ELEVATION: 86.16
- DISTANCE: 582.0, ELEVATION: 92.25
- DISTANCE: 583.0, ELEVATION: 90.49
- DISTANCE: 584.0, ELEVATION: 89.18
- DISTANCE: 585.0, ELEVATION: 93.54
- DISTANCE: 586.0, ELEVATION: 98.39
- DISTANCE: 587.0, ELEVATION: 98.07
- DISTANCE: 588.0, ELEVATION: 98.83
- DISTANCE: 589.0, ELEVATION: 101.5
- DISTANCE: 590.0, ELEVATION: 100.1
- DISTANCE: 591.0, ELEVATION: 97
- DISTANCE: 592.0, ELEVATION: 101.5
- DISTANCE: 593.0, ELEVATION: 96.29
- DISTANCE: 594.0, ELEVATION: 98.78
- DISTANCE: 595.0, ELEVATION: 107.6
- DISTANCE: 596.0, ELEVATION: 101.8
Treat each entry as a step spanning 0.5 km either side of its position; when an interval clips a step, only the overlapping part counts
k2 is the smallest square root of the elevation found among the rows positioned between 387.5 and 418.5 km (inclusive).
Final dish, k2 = 9.51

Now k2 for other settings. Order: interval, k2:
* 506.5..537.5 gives 9.66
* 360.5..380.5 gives 9.48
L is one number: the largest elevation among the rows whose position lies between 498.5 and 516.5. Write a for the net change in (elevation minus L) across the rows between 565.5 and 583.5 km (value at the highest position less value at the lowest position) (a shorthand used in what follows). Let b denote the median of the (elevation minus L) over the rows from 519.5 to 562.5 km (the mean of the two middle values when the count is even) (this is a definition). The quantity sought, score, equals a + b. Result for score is 21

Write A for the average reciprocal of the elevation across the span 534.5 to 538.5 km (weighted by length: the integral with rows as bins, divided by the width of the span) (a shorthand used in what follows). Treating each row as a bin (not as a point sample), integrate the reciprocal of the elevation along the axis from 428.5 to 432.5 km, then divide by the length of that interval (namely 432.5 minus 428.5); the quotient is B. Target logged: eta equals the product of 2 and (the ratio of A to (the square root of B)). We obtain 0.191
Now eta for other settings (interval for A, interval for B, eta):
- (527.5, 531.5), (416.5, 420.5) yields 0.201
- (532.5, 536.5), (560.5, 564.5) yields 0.159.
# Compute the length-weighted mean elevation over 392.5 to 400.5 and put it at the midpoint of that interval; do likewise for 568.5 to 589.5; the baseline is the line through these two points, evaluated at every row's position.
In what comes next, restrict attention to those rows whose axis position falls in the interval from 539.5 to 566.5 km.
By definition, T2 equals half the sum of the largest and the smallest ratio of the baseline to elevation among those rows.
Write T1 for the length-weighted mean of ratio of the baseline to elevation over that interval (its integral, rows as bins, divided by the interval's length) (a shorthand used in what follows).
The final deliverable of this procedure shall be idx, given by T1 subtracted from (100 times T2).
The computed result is 108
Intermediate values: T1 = 1.04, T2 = 1.09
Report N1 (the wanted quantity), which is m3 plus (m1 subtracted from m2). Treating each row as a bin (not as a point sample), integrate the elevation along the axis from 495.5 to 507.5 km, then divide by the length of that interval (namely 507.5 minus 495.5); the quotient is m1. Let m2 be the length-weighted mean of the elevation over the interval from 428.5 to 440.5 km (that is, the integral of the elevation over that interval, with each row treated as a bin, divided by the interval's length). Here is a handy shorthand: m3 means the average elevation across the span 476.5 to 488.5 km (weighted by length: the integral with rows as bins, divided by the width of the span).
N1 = 94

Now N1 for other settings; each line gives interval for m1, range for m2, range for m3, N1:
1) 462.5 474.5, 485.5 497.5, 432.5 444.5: 129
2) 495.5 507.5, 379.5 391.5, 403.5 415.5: 95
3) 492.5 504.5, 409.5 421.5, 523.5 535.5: 97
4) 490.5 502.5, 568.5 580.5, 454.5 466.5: 47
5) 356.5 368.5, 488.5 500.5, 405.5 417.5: 98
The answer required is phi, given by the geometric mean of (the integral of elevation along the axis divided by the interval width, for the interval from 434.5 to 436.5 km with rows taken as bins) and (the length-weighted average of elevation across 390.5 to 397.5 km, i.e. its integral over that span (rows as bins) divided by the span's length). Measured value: 97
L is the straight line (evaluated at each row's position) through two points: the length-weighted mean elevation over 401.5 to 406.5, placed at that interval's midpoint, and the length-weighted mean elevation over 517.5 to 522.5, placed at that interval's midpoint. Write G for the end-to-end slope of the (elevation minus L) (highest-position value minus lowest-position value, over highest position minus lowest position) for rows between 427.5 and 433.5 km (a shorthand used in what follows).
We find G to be 0.2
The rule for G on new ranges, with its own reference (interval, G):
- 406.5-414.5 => -1.5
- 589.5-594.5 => -0.3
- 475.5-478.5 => 4.1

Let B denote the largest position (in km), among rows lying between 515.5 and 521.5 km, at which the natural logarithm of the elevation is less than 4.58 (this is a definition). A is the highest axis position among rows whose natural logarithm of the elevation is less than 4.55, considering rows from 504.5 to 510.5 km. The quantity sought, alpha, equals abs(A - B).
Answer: 15 km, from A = 505.0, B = 520.0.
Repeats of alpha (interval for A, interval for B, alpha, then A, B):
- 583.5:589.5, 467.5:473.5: 112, 585.0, 473.0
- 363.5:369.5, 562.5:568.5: 202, 366.0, 568.0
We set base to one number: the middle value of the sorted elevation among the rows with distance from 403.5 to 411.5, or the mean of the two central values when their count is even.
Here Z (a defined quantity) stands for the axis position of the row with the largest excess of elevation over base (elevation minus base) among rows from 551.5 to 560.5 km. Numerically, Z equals 555.0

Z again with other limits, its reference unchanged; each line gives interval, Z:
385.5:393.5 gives 387.0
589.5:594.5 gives 592.0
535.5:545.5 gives 538.0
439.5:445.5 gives 441.0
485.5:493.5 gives 489.0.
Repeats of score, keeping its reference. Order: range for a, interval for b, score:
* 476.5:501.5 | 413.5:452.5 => 6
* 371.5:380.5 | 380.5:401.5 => -22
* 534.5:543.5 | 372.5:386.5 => -20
